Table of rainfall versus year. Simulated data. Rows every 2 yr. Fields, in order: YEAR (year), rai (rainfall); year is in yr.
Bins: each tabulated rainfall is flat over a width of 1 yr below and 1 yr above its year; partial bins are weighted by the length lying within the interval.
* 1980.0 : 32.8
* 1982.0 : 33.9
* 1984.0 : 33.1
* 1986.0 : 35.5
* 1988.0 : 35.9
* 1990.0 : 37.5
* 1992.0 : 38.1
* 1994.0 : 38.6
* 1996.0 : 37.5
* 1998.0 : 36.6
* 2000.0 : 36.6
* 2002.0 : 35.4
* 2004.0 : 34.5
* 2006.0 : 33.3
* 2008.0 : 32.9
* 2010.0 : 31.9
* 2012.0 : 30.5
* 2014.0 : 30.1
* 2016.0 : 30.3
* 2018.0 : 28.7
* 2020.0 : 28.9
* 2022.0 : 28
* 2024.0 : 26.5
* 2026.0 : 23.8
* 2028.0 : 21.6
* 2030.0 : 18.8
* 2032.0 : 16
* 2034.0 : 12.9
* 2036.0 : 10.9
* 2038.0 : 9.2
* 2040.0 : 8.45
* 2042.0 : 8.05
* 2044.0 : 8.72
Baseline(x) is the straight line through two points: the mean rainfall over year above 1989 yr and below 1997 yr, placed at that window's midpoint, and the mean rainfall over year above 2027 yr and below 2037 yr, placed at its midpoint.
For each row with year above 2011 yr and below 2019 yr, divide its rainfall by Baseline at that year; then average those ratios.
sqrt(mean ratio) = 1.08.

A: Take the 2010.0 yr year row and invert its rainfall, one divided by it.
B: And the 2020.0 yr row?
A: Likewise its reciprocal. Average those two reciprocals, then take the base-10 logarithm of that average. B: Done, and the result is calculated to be -1.48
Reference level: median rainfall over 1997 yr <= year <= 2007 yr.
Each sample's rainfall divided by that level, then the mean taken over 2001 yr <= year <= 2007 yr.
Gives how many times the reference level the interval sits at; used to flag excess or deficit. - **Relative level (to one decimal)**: 1.0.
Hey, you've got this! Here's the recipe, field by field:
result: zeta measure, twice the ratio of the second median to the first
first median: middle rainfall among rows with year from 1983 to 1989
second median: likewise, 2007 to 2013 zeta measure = 1.8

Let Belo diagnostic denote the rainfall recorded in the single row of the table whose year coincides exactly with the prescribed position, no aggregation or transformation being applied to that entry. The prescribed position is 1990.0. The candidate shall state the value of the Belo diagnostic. 37.5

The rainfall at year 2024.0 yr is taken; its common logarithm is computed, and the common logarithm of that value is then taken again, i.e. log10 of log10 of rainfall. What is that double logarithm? 0.153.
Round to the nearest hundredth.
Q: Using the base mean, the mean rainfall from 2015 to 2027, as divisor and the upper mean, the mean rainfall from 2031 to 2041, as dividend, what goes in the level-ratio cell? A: 0.41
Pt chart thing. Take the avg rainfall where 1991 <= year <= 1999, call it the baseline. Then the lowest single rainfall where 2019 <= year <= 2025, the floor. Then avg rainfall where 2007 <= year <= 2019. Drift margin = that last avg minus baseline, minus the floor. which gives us -33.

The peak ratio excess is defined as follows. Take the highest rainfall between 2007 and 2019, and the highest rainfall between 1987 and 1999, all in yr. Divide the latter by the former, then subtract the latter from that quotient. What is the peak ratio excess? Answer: -37.4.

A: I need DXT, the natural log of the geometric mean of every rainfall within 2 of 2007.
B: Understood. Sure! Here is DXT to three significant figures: 3.50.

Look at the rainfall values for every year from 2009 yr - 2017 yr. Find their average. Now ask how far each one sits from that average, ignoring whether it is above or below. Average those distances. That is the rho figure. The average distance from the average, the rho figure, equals 0.60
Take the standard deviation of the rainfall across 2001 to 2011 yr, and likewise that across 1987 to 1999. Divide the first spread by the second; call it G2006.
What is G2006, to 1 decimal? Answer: 1.4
